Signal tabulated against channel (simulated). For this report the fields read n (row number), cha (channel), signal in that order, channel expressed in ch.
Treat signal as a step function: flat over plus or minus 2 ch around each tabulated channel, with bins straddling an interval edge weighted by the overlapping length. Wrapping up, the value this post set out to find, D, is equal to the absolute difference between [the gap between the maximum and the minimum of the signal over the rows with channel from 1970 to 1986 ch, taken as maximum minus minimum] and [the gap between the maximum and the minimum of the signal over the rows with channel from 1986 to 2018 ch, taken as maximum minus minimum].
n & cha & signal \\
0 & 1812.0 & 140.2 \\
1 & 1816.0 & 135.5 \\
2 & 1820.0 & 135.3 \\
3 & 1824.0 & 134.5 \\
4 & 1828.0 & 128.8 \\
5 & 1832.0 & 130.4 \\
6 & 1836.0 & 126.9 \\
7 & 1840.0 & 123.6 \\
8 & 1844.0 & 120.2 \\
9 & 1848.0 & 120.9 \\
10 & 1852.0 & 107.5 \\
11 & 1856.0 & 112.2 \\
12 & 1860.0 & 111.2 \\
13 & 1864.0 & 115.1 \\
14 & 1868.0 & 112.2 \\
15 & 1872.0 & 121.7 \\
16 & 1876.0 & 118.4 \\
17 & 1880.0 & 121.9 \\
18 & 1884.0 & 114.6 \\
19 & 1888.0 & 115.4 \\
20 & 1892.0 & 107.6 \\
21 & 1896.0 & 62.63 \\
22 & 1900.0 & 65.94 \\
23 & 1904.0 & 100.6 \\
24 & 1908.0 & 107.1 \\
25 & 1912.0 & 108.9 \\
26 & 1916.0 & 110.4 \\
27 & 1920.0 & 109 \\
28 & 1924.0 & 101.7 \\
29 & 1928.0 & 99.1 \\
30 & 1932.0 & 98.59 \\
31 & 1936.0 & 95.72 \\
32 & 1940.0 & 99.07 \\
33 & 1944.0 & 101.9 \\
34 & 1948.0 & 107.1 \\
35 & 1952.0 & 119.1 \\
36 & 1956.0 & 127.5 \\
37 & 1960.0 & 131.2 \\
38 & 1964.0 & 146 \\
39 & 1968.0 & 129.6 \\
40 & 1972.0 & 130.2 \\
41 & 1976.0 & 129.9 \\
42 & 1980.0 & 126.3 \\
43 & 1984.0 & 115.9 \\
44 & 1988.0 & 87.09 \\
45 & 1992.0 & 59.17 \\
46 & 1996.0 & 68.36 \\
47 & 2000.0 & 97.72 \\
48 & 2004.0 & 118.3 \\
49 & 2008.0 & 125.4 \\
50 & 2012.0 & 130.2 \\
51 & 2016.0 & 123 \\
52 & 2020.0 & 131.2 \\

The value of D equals 57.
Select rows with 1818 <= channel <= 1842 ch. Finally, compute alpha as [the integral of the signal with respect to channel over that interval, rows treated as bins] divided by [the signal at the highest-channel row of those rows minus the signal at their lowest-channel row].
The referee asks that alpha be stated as -266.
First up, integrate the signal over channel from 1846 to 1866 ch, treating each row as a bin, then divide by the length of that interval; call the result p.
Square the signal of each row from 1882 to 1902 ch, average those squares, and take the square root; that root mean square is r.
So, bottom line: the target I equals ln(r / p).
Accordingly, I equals -0.16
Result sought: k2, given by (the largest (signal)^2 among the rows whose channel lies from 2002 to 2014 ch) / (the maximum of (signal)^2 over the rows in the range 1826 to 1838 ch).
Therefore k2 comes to 1.00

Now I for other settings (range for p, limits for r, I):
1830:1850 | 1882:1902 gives -0.26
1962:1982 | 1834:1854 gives -0.10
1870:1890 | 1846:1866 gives -0.04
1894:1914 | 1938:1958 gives 0.22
